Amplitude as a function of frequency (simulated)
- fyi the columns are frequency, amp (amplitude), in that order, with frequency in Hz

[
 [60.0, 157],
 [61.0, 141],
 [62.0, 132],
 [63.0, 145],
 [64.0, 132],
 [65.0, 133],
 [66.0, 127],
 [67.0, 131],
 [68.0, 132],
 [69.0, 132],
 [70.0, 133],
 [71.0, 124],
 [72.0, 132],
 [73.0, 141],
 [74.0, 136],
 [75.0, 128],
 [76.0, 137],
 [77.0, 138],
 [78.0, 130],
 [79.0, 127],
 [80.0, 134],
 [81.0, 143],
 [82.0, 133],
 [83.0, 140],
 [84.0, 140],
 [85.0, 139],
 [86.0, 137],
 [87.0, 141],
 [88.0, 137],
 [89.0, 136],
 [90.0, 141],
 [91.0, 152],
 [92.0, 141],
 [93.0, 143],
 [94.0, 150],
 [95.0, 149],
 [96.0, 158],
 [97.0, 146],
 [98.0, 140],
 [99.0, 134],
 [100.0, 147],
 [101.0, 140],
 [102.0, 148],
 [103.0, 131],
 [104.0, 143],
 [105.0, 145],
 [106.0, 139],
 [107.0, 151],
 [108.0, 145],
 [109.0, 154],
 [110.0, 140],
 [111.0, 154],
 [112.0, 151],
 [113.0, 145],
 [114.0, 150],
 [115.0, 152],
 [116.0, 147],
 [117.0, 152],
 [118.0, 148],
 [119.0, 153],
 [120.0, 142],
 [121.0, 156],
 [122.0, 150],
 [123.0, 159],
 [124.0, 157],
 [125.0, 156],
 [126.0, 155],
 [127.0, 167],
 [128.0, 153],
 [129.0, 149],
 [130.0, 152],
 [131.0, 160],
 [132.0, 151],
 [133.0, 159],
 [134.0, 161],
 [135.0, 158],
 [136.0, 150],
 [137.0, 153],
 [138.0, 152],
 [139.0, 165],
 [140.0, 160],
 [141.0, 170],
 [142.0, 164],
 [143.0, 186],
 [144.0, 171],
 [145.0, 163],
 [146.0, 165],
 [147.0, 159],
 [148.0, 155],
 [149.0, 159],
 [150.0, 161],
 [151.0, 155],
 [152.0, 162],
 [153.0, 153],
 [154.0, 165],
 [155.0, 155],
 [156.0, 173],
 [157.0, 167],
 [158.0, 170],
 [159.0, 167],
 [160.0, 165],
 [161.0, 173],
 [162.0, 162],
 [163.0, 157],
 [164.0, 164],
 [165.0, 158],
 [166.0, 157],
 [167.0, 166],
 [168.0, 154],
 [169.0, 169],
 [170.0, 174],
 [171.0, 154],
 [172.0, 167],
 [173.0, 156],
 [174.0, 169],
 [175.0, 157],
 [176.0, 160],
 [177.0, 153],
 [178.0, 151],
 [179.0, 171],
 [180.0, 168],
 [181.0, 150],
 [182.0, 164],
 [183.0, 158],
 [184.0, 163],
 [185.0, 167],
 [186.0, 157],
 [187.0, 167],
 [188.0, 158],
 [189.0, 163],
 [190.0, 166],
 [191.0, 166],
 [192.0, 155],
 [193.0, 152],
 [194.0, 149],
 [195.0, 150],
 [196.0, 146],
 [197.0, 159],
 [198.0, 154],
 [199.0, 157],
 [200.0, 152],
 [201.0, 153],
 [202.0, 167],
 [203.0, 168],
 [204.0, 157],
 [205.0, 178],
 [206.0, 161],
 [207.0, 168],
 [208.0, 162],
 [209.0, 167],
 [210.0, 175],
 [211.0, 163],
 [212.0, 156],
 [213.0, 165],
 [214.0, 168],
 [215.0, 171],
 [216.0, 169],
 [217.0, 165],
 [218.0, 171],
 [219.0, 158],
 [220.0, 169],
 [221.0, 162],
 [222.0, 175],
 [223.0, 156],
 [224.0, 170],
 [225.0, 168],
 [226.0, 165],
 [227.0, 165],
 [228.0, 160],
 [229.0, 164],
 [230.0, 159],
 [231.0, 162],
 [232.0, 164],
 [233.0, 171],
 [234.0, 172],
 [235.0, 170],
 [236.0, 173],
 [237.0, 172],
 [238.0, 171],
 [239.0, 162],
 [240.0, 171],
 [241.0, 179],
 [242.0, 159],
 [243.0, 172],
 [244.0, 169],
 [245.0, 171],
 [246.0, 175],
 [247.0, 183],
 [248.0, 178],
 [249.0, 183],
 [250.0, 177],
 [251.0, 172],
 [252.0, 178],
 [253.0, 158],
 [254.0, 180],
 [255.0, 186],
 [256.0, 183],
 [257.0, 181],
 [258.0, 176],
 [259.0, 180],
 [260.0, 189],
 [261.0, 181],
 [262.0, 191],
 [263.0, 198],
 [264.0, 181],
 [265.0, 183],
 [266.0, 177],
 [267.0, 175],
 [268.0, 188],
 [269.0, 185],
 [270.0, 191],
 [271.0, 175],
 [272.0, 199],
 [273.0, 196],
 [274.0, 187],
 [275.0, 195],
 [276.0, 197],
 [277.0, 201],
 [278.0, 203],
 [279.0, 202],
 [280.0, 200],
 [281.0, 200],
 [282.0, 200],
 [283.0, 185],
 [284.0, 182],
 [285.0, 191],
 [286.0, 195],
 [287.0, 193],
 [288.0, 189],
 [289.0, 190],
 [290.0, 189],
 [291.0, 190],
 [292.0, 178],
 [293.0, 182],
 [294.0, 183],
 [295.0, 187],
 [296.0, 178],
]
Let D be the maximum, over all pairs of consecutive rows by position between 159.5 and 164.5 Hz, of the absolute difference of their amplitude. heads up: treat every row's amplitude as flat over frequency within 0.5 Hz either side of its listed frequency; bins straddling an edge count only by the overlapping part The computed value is 11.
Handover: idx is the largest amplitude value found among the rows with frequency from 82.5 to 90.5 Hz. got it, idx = 141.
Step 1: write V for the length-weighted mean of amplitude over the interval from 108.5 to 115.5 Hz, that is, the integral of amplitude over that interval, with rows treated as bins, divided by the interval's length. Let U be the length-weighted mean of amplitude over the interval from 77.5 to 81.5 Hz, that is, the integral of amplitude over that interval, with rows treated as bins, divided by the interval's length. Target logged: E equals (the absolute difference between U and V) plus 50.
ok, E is 66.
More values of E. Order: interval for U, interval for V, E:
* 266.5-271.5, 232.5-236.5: 61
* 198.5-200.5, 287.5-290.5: 85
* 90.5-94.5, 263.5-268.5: 84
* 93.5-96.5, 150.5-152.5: 56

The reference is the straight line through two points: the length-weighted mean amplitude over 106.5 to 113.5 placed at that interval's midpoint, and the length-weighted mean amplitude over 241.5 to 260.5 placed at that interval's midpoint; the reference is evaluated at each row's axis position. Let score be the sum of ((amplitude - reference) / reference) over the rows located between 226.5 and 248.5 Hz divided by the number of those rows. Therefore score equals -0.026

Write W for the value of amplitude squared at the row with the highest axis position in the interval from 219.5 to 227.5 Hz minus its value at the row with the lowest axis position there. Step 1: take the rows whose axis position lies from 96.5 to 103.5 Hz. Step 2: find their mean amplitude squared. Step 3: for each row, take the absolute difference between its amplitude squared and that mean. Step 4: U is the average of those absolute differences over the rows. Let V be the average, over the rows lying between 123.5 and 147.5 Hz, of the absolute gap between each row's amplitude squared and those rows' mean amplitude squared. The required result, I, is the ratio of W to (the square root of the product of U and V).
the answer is -1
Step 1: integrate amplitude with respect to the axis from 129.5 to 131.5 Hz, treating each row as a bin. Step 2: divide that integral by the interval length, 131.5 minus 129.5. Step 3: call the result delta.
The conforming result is 156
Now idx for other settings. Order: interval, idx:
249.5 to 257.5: 186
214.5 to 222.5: 175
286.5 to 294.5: 193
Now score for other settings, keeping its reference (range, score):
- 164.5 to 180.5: 0.004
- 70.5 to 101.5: -0.033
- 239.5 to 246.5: -0.022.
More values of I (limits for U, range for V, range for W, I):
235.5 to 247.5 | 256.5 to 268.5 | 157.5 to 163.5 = -2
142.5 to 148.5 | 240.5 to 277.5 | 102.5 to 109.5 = 2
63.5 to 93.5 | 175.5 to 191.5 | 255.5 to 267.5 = -2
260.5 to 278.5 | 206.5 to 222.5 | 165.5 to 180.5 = 2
